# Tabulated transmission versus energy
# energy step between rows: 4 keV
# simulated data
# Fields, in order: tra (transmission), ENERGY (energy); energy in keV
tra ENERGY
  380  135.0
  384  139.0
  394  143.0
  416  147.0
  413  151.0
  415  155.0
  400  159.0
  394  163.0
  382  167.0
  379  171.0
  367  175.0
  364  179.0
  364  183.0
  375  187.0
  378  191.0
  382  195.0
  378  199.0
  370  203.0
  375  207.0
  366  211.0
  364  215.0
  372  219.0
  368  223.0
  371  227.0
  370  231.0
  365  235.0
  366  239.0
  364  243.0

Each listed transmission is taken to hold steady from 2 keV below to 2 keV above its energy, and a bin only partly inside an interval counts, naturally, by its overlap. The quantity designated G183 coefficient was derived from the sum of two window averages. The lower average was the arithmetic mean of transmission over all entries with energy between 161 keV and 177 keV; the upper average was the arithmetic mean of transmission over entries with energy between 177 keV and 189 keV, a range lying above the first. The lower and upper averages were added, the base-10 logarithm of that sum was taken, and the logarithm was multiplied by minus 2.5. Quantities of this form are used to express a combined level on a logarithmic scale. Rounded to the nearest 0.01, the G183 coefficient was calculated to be -7.18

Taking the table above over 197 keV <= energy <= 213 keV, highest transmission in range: 378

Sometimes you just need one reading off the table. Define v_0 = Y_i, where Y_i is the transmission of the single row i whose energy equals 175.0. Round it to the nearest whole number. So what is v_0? 367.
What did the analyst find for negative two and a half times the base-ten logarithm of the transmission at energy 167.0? -6.46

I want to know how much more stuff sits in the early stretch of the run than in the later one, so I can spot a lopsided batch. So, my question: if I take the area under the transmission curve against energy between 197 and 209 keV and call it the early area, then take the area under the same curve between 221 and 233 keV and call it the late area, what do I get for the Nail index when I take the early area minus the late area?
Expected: 56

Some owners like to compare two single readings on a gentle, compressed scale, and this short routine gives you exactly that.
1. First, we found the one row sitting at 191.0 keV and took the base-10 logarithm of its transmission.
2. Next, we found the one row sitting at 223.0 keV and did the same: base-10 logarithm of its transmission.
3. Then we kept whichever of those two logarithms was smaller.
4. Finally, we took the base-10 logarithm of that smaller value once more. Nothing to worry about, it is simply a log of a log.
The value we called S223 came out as 0.409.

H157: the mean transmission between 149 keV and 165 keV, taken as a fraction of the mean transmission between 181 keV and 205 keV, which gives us 1.08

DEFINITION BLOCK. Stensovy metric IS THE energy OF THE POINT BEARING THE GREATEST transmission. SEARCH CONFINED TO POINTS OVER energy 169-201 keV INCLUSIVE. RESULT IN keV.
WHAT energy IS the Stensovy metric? 195.0 keV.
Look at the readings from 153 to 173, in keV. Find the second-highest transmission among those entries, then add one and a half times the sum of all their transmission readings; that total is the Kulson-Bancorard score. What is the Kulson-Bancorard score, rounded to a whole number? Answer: 3355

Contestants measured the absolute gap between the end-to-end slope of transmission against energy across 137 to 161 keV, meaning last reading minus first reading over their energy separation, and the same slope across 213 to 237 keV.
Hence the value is 0.75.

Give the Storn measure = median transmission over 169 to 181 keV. 367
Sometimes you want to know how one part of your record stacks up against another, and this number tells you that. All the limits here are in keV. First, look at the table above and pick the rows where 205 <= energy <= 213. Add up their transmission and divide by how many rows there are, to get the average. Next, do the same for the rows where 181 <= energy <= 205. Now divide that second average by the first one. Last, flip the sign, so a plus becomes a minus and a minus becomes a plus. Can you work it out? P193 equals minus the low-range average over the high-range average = -1.01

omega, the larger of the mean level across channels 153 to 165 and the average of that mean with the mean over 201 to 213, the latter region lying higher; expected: 403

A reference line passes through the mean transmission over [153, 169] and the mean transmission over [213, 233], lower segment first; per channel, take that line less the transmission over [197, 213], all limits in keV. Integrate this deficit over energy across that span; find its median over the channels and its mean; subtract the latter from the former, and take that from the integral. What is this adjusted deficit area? 81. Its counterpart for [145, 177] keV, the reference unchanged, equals 65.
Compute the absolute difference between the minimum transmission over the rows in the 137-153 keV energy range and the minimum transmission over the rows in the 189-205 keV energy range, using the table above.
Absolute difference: 14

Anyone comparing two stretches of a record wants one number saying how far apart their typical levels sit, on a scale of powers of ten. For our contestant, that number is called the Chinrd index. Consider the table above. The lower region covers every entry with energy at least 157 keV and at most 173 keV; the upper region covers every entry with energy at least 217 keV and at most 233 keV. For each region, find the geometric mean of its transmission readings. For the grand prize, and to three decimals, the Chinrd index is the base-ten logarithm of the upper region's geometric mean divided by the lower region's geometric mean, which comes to -0.021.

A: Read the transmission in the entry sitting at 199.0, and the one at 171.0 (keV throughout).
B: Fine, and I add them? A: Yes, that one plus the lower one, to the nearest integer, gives 757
